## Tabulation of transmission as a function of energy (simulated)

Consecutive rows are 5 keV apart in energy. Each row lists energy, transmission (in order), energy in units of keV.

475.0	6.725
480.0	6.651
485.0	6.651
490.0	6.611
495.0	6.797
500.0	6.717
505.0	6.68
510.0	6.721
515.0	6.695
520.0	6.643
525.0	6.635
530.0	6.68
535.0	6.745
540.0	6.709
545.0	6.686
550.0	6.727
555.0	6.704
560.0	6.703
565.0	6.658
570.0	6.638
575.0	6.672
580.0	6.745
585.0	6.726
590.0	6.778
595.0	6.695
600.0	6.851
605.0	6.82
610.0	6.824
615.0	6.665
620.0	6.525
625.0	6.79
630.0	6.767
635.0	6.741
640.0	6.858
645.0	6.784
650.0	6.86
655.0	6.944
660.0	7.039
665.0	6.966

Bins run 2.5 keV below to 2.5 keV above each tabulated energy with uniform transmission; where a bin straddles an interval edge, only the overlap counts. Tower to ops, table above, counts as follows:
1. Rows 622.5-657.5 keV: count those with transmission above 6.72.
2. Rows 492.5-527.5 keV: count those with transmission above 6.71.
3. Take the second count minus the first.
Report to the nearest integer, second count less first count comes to -4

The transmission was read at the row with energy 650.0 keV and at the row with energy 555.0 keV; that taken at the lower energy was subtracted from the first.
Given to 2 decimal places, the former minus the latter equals 0.16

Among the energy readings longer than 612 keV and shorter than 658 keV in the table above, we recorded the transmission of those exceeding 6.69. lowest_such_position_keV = 625.0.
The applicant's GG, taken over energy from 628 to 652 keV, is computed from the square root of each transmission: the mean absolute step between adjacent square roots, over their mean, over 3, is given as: 0.0018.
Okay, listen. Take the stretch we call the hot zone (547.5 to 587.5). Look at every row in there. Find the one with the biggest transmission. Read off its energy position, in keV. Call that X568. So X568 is 580.0 keV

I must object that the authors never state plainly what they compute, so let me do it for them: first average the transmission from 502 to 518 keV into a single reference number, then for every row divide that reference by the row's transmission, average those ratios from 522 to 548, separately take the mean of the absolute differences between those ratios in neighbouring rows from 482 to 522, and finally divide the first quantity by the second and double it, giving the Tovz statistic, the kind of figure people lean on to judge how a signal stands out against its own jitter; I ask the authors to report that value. 203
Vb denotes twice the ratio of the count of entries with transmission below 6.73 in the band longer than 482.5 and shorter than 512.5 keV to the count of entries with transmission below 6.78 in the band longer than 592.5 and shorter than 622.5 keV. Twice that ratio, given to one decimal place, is 3.3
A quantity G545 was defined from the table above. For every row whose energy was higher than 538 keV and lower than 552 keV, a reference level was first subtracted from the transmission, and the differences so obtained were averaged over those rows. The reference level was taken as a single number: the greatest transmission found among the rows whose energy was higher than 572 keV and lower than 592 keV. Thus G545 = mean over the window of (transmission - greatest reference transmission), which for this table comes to -0.071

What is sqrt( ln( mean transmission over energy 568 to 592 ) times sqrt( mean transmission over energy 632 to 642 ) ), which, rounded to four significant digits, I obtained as 2.228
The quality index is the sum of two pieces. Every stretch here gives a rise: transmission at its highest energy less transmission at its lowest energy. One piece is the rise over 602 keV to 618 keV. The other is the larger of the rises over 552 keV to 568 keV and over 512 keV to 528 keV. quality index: -0.20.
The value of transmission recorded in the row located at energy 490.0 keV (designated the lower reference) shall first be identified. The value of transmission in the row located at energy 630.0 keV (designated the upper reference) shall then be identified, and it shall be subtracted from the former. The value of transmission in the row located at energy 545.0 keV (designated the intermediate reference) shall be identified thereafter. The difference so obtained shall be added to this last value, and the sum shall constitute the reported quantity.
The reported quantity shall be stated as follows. 6.5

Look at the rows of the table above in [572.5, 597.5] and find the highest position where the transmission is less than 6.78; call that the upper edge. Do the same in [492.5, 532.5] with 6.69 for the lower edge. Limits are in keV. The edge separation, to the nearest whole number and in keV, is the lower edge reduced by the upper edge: -65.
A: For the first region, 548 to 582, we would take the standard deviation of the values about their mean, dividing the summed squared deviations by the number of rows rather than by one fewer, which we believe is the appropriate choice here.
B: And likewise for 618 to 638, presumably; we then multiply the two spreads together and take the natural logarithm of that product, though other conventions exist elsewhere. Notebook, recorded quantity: -5.59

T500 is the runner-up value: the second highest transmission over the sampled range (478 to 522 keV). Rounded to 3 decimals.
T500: 6.721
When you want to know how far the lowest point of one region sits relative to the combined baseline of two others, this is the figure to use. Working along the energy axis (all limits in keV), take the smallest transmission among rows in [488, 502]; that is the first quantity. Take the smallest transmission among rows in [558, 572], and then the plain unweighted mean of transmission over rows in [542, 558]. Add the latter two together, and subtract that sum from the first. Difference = -6.73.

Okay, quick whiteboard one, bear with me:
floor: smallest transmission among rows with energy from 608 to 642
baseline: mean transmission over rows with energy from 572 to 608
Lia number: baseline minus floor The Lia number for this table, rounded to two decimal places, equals 0.23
